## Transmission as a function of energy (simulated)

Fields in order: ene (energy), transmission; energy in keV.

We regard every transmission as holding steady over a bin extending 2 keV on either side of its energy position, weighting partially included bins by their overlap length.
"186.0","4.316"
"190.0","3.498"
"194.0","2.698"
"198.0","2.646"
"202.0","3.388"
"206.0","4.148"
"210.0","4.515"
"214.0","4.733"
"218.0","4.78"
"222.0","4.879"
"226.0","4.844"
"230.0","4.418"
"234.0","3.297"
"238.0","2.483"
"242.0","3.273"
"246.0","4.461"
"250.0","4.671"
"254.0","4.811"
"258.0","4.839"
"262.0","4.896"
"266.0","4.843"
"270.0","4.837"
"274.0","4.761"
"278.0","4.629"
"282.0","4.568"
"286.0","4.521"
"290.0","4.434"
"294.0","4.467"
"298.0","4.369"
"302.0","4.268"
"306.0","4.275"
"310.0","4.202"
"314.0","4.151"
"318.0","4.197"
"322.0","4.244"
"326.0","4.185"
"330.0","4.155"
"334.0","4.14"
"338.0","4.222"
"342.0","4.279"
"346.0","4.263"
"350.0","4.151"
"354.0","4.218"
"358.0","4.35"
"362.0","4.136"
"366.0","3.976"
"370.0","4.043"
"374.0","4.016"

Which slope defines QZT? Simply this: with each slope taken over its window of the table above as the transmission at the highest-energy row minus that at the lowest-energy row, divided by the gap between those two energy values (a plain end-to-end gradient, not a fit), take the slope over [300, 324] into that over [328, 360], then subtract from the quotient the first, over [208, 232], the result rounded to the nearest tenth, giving -5.8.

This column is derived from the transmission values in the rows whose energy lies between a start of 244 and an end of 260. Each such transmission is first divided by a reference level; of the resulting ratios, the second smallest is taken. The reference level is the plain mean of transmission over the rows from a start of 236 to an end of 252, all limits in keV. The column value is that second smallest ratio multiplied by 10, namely 13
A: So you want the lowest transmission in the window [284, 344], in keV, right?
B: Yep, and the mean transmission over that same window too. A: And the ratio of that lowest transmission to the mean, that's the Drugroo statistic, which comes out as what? 0.969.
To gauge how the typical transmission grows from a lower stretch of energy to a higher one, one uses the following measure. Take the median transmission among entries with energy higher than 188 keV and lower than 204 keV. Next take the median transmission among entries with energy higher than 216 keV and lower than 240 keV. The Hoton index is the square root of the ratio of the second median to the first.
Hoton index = 1.23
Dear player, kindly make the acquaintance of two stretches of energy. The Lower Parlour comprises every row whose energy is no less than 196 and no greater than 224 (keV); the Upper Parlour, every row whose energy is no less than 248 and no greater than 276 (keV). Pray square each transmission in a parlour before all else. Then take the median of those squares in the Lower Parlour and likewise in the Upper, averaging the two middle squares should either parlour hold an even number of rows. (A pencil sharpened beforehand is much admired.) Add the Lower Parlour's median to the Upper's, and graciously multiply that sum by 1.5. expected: 66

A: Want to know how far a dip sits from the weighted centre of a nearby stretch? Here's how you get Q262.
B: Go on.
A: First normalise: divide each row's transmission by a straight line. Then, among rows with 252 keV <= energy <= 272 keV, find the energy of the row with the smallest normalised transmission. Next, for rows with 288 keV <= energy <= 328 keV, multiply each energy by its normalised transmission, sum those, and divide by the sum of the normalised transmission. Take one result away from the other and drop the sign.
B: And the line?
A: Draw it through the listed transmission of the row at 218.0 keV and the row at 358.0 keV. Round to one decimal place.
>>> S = 53.9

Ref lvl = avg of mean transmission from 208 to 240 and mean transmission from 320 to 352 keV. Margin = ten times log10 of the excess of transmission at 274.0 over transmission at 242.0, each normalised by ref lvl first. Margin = -4.5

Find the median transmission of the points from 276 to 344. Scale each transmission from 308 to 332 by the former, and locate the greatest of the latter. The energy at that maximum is 322.0 keV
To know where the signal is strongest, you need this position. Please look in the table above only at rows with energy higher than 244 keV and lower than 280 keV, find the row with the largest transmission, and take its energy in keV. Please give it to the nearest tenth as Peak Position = 262.0 keV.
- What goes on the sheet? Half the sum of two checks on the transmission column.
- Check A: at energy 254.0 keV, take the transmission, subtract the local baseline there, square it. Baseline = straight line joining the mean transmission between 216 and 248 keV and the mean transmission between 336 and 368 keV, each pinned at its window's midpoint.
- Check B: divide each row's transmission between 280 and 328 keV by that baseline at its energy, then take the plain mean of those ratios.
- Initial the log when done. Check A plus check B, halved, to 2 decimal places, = 0.79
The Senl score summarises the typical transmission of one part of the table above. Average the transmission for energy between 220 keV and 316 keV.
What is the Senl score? 4.38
